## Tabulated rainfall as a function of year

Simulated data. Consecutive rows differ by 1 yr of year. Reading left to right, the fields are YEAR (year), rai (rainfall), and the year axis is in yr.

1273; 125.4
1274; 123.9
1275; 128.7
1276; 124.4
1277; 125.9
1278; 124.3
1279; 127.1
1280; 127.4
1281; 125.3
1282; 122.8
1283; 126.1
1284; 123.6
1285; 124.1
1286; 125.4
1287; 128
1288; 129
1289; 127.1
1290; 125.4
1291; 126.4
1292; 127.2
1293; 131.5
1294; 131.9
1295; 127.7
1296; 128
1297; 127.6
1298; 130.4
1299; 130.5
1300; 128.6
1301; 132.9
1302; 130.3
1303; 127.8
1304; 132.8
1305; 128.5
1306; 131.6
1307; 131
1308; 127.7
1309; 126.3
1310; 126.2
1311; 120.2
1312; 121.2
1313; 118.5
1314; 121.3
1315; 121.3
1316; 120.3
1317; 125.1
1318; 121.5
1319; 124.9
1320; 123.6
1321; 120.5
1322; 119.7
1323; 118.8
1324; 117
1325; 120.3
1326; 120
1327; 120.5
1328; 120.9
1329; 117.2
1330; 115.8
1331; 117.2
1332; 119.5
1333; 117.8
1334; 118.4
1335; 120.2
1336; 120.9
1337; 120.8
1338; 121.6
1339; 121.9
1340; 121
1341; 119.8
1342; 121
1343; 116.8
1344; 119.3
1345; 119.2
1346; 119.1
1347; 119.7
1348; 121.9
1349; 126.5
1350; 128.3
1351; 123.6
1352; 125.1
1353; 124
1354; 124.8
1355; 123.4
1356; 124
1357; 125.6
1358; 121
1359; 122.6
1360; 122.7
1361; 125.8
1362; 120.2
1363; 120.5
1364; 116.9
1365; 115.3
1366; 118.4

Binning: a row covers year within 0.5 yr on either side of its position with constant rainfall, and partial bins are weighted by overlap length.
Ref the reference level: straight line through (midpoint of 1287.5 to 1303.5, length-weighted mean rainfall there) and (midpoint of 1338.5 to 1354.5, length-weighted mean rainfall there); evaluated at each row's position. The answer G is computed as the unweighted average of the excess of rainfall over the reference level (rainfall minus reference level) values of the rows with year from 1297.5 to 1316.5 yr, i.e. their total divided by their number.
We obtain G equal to -1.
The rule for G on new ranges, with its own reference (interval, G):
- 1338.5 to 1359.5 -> 1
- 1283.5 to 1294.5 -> -3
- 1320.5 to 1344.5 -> -4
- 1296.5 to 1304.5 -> 2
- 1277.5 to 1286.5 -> -6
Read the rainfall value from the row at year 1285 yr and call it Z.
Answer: 124.1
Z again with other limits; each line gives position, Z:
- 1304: 132.8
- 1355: 123.4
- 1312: 121.2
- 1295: 127.7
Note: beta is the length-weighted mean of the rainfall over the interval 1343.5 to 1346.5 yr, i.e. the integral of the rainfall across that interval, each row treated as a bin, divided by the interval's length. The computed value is 119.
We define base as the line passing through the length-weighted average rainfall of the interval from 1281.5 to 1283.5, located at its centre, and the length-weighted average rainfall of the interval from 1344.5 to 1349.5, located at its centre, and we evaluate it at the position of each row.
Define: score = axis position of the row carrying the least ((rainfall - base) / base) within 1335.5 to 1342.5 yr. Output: 1341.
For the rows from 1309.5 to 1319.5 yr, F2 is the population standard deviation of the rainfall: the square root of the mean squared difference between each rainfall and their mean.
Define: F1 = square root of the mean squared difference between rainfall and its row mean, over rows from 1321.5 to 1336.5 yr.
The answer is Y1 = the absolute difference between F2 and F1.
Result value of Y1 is 0.8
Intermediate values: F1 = 1.6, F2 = 2.4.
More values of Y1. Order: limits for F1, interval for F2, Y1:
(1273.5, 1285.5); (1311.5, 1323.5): 0.4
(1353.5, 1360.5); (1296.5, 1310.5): 0.7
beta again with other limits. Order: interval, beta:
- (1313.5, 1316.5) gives 121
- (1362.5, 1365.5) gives 118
